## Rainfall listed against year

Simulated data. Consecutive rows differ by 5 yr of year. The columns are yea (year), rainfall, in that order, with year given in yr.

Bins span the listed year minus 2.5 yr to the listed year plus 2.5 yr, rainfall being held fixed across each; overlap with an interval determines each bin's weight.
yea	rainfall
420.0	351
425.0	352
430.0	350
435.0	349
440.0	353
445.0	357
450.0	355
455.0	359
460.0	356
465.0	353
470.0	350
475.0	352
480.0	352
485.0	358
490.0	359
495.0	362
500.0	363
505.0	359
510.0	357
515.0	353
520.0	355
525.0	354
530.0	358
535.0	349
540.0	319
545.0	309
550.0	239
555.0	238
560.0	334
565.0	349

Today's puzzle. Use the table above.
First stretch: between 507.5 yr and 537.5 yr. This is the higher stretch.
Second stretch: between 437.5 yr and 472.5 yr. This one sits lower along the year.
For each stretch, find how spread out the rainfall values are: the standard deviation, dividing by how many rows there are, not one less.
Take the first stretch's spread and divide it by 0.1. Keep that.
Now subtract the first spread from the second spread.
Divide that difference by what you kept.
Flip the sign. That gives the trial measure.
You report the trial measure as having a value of 0.01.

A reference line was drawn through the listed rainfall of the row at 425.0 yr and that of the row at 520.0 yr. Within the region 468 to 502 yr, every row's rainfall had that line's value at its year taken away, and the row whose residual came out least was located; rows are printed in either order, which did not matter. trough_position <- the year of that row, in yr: 470.0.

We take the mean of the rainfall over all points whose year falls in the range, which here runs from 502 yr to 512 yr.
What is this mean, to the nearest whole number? 358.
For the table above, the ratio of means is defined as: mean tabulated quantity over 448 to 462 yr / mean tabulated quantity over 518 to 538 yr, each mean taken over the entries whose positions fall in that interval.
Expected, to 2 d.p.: 1.01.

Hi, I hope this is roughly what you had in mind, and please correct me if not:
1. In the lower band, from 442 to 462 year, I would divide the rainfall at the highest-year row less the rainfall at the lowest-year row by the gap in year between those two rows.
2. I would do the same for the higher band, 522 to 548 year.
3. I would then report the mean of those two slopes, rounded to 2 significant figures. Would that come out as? -1.2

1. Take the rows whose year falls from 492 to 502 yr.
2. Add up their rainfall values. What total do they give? 725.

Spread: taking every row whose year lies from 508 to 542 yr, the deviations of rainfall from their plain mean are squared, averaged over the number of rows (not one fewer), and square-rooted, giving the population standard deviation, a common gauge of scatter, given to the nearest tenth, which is 12.7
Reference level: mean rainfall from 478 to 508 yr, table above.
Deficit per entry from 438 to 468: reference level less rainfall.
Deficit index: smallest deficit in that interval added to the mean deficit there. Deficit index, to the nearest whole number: 3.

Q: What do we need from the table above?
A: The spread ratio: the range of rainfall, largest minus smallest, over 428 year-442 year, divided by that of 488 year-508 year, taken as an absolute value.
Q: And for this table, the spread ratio 1.0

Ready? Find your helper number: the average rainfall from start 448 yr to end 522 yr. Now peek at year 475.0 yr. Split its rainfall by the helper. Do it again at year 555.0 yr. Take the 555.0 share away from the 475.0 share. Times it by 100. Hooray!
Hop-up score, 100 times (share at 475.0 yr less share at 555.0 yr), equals 32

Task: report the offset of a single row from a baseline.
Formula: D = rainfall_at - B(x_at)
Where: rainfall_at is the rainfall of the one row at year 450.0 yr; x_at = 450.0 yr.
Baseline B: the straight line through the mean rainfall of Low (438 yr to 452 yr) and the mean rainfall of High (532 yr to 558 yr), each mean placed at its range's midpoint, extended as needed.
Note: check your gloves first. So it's 3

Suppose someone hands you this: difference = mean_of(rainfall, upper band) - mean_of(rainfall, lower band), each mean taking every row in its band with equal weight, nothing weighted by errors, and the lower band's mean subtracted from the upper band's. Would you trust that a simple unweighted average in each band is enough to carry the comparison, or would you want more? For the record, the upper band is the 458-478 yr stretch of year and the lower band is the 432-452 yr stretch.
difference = -1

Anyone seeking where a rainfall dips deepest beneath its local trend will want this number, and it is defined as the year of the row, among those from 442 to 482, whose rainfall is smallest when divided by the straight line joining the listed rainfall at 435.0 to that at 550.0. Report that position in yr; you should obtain 445.0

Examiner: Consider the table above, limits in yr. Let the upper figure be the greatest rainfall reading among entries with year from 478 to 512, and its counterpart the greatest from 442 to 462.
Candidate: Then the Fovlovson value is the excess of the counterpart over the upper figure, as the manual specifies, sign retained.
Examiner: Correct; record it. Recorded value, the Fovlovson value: -4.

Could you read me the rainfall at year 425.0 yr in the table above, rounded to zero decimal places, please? 352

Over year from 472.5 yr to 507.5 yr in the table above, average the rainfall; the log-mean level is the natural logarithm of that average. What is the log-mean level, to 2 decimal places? 5.88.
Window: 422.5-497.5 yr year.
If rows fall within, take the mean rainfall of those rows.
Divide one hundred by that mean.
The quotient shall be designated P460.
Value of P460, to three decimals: 0.282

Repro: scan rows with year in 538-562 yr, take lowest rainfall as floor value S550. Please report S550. 238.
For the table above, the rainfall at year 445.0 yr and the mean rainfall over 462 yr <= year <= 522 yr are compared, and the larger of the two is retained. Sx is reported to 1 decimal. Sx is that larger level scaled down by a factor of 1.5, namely 238.0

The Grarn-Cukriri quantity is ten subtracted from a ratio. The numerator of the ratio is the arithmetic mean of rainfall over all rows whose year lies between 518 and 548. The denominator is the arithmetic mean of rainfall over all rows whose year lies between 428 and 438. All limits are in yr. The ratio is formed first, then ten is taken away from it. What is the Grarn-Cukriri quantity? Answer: -9.03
